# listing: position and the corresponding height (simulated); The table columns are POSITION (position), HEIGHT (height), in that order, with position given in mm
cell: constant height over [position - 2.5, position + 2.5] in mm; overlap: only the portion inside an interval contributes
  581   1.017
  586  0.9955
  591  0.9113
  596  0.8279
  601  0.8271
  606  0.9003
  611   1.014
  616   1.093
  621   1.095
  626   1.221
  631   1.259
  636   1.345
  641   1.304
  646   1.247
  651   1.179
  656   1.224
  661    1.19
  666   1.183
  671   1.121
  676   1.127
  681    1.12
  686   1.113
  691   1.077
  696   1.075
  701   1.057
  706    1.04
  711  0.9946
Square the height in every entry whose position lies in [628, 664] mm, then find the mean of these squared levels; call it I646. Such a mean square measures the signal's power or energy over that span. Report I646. 1.6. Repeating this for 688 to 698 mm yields 1.2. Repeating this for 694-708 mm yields 1.1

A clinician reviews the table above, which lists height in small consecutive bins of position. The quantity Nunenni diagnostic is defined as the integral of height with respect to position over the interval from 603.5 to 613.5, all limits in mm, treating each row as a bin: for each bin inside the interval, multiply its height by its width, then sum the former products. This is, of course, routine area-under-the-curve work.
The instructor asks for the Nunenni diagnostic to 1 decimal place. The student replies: 9.6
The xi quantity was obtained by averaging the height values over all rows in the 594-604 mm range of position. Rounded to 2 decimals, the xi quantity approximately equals 0.83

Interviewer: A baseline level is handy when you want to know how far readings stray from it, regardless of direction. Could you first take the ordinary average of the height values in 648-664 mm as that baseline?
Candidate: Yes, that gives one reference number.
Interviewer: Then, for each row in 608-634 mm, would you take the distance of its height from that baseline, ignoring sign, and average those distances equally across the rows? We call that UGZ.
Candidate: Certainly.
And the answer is 0.10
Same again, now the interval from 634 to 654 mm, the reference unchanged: 0.08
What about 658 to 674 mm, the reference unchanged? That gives 0.03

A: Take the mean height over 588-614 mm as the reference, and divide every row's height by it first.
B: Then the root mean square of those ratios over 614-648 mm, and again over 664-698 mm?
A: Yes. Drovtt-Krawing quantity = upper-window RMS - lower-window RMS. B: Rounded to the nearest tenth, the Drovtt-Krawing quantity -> -0.1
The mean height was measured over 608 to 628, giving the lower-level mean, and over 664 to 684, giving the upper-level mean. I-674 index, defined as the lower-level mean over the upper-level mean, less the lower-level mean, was -0.13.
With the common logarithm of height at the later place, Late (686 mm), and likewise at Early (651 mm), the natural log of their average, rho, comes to -2.8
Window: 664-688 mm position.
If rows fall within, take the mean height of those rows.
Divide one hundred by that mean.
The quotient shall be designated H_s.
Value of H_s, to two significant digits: 88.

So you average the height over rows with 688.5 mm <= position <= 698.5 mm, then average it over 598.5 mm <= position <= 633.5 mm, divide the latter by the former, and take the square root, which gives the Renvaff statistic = 0.99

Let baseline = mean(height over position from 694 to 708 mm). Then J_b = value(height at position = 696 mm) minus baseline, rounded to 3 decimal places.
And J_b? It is 0.018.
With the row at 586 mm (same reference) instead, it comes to -0.062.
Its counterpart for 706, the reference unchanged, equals -0.017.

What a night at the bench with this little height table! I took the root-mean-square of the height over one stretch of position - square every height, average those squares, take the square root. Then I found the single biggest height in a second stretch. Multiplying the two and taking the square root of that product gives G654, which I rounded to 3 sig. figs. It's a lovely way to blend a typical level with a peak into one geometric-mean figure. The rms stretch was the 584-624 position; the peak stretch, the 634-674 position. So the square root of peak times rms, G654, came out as 1.14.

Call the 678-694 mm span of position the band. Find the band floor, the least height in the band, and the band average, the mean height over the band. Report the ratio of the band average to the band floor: 1.02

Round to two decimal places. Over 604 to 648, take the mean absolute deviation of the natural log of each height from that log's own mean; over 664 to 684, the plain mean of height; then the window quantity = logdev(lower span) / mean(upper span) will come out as 0.10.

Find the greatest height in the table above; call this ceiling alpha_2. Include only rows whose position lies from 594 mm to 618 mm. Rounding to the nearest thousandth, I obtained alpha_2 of 1.093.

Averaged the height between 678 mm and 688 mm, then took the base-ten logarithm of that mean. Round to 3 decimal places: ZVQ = 0.048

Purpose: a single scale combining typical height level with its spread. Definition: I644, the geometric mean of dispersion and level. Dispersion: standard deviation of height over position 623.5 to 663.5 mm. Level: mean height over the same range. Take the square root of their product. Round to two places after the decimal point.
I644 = 0.26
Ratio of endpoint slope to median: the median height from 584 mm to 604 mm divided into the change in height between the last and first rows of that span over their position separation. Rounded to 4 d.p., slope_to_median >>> -0.0129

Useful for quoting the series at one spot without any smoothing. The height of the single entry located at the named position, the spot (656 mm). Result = 1.224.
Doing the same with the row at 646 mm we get 1.247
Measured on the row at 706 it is 1.04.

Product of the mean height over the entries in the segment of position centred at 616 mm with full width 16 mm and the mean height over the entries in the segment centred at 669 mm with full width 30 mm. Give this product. 1.24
